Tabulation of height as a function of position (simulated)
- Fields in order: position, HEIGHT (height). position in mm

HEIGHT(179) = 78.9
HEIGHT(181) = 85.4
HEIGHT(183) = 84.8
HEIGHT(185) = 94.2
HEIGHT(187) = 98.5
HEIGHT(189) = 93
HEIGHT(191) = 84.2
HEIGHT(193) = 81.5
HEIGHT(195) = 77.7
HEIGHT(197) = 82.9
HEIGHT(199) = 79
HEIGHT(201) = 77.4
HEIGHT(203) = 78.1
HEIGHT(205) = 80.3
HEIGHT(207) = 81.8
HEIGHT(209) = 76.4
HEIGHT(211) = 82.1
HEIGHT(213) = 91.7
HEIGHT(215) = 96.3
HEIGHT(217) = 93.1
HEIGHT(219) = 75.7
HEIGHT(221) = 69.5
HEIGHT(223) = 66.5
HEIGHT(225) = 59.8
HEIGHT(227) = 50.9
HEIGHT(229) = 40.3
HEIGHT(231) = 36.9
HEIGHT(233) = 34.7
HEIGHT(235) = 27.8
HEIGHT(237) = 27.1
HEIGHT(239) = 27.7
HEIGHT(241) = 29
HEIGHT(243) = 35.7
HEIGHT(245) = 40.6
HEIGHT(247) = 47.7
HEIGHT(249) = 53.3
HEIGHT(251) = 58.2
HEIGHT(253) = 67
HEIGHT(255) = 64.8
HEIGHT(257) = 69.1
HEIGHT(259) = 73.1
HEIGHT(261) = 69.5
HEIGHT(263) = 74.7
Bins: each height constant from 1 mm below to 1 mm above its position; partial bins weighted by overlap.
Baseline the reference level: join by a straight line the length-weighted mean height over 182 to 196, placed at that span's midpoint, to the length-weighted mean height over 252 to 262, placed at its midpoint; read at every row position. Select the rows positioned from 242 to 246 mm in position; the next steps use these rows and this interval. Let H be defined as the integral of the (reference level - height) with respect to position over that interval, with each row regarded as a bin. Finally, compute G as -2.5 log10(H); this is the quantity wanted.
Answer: -5.3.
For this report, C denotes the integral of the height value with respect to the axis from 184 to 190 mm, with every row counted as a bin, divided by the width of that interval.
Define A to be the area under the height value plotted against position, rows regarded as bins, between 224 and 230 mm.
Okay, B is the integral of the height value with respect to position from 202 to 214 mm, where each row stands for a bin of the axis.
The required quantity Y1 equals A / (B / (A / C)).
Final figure 1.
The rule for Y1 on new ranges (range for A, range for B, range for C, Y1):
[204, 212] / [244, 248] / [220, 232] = 43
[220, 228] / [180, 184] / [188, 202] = 9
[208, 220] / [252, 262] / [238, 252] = 37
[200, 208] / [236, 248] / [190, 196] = 12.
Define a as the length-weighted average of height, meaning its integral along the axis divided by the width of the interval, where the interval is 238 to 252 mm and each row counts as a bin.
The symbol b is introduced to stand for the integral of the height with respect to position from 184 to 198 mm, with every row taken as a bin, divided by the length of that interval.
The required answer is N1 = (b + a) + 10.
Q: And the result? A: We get 139.2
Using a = 42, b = 87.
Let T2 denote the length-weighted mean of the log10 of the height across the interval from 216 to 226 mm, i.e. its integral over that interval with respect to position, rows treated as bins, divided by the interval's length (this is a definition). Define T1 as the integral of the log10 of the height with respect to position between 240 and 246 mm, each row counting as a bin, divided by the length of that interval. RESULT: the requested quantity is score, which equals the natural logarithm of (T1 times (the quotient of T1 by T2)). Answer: 0.2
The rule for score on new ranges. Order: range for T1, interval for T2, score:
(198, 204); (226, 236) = 0.8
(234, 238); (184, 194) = 0.1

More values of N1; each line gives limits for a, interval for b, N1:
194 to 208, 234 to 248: 123.3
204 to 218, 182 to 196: 183.7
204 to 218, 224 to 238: 135.6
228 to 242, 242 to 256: 94.4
